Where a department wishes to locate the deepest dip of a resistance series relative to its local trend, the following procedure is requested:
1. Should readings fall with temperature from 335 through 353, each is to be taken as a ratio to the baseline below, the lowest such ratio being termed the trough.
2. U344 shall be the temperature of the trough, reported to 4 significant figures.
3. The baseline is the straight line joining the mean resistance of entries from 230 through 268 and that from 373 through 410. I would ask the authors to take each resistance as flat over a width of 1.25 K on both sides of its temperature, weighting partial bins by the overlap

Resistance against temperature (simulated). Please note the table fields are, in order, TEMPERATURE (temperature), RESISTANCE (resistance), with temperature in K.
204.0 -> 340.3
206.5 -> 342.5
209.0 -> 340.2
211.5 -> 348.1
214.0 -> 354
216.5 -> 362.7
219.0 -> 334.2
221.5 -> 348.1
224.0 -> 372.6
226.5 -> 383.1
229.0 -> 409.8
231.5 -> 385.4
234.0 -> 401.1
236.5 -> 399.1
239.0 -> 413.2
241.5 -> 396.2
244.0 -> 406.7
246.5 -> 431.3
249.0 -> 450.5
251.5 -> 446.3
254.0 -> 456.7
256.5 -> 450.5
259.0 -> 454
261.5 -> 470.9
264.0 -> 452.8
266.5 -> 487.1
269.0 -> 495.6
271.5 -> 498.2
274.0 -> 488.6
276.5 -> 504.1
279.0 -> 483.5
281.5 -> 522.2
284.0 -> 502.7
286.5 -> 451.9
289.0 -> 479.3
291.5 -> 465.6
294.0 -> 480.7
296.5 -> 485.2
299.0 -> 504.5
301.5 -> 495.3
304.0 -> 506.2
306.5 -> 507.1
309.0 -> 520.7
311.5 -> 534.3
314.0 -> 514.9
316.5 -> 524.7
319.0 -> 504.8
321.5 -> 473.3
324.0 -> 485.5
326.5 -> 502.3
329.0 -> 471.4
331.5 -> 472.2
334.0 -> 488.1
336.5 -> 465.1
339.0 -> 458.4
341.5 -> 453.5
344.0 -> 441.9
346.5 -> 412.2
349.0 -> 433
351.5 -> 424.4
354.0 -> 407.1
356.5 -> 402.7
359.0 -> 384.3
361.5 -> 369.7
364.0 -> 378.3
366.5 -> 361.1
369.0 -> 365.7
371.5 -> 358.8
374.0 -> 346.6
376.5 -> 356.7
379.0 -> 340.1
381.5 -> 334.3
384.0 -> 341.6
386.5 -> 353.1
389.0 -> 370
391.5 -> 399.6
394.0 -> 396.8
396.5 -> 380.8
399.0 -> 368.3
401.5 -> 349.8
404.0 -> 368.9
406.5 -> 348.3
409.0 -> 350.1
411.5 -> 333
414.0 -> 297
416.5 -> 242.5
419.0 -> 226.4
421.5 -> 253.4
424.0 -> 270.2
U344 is 346.5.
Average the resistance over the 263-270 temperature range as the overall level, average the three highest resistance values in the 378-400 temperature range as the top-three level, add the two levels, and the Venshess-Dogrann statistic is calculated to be 871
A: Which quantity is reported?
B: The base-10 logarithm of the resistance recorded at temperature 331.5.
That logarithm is 2.67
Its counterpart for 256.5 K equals 2.65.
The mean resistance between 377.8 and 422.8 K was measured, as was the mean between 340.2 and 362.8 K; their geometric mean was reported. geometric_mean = 373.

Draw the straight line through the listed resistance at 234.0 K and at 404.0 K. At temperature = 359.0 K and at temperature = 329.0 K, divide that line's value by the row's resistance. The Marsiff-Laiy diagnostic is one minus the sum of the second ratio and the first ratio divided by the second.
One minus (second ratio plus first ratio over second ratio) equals -1.02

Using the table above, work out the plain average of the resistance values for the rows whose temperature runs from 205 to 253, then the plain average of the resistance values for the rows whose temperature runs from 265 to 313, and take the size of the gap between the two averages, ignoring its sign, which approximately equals 110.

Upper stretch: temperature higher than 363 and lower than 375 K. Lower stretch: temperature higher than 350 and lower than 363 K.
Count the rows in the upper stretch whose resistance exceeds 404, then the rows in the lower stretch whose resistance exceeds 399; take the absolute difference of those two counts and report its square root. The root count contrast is 1.7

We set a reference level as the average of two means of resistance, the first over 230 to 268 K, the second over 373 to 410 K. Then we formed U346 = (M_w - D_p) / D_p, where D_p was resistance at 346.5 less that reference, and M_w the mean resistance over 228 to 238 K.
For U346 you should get 25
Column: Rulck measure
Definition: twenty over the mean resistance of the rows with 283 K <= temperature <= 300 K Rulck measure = 0.042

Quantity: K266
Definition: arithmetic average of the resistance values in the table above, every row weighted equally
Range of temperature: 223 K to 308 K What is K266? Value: 457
